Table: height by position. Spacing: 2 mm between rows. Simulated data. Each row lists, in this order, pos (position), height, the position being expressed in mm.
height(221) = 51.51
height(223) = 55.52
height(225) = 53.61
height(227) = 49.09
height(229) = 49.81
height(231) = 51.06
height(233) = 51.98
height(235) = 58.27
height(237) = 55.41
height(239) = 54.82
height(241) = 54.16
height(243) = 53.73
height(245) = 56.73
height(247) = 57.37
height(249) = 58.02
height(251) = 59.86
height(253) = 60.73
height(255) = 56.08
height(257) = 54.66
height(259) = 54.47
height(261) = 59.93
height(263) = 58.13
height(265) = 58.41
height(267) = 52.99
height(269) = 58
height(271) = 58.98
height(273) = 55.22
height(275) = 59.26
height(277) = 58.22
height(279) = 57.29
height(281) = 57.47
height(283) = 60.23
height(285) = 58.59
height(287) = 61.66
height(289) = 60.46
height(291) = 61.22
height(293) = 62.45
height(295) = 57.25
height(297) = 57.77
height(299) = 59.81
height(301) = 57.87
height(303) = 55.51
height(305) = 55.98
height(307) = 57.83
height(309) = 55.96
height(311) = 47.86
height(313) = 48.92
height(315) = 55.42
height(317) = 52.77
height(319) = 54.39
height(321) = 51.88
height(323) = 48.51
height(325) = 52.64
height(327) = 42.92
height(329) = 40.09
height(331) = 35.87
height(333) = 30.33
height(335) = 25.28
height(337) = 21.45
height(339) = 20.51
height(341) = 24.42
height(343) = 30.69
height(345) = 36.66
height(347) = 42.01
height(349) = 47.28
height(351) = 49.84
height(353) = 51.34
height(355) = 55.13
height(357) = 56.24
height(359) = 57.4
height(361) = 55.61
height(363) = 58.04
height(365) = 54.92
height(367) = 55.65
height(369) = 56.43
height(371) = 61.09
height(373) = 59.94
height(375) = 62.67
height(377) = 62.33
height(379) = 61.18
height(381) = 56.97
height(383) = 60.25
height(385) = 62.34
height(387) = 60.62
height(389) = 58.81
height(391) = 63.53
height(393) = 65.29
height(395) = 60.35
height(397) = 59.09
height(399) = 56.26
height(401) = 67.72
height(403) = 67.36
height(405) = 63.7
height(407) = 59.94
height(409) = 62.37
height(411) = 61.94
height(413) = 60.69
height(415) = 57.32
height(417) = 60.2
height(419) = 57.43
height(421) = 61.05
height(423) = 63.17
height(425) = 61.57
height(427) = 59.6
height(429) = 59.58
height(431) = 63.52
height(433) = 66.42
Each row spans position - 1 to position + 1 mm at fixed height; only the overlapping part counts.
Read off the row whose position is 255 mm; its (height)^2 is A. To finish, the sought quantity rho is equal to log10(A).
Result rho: 3.50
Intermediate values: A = 3145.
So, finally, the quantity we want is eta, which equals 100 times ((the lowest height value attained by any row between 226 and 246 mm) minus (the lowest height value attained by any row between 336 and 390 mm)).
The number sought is 2858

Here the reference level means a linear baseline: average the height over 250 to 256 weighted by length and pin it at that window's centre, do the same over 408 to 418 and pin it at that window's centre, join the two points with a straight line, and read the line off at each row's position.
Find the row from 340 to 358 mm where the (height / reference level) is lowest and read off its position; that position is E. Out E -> 341 mm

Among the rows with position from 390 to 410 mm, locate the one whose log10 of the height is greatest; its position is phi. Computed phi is 401 mm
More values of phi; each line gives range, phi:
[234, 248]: 235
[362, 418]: 401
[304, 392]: 391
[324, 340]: 325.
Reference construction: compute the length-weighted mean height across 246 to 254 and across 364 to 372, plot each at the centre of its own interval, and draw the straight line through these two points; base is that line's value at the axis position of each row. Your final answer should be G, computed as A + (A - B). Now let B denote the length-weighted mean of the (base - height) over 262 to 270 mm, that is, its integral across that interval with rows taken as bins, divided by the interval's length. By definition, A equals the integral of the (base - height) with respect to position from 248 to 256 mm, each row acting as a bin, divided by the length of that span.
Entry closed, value -1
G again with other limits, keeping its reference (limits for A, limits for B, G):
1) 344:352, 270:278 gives 26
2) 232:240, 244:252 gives 7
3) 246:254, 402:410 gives 7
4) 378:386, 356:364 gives -7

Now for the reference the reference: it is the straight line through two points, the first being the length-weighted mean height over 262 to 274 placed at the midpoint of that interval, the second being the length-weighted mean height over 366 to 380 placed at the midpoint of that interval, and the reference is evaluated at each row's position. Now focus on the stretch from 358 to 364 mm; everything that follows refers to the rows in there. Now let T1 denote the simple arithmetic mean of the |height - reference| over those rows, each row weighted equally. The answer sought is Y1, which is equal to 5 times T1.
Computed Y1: 12.7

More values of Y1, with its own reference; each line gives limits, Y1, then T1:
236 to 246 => 7.0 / 1.4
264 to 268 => 13.7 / 2.7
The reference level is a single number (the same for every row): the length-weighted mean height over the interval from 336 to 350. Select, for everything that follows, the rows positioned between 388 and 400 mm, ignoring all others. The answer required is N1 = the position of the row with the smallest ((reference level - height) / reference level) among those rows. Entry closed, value 393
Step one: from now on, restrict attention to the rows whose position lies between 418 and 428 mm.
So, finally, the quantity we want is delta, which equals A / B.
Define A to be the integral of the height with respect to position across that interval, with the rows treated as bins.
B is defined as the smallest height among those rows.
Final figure 10.5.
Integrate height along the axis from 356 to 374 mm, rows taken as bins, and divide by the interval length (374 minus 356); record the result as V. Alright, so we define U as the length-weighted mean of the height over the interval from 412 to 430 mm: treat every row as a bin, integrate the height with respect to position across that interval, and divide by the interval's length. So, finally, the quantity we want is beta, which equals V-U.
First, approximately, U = 60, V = 57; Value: -2.8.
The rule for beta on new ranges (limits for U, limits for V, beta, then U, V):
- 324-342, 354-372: 24.1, 33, 57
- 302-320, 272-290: 4.9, 54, 59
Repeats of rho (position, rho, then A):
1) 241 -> 3.47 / 2933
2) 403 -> 3.66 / 4537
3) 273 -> 3.48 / 3049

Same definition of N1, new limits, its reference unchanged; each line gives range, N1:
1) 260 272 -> 261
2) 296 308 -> 299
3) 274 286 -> 283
